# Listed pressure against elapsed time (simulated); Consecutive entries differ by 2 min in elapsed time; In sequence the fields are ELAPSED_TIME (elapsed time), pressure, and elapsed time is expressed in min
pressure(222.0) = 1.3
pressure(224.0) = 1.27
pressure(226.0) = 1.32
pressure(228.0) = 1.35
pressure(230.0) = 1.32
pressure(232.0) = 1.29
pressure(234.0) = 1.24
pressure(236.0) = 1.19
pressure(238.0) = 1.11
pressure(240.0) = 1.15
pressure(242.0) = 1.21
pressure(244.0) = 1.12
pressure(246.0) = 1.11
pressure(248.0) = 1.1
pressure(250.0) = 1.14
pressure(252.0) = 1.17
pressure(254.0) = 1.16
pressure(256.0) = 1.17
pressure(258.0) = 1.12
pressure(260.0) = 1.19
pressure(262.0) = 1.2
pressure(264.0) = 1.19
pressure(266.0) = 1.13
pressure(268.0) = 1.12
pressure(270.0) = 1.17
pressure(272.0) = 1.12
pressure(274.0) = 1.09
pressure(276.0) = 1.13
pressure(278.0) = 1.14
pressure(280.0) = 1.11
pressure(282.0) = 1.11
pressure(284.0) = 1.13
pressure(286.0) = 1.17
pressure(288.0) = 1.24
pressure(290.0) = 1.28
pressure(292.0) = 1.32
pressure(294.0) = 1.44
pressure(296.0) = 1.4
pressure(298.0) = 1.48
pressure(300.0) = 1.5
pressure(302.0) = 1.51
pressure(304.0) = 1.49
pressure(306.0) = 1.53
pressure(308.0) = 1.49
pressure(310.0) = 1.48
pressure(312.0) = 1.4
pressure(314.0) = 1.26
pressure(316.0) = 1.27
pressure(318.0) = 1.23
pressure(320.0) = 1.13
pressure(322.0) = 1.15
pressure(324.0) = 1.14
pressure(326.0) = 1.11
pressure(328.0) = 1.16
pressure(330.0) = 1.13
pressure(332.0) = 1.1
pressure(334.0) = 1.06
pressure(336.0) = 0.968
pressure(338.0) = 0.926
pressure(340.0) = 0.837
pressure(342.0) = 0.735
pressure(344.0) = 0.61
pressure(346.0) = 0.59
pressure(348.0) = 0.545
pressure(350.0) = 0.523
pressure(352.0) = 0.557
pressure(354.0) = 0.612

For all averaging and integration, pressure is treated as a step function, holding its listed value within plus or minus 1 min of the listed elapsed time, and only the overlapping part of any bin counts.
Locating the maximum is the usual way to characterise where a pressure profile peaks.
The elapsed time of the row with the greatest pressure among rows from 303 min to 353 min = 306.0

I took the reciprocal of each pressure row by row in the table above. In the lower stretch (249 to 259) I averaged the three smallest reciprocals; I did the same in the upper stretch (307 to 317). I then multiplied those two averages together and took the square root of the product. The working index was 0.77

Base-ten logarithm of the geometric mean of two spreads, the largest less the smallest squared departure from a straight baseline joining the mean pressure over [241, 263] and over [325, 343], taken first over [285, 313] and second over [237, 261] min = -1.5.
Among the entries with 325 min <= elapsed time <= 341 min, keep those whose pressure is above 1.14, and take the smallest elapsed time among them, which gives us 328.0 min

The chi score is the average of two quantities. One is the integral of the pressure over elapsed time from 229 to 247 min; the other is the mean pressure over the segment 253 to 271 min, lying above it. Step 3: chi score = 11.3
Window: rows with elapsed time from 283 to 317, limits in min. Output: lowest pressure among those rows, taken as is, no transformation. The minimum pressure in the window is 1.13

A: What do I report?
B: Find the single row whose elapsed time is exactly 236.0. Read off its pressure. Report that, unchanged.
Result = 1.19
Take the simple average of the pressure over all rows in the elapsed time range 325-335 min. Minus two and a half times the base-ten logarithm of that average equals -0.115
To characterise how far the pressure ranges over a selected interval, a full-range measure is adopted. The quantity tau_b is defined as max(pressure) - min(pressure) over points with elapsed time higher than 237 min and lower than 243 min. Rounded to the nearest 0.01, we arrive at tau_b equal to 0.10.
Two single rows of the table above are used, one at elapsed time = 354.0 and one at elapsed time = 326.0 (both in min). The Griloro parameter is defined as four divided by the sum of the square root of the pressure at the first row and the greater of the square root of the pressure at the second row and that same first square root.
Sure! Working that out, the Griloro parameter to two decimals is 2.18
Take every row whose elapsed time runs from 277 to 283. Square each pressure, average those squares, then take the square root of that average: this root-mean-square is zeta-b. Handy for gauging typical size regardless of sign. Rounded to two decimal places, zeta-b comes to 1.12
